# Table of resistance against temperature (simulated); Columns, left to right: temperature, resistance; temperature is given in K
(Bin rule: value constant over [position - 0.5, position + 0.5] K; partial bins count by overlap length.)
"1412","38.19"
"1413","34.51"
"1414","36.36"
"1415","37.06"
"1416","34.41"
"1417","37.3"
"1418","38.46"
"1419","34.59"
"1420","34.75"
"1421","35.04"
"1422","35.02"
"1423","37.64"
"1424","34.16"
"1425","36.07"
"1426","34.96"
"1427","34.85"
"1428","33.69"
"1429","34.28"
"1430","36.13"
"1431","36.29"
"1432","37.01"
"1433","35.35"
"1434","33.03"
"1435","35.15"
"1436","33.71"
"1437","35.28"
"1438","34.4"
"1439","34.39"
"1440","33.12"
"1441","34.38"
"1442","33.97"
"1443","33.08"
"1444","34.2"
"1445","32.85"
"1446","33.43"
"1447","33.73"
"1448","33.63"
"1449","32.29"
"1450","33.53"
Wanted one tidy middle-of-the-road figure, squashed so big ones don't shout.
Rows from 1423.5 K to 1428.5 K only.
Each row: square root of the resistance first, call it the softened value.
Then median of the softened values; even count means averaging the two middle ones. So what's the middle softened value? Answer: 5.90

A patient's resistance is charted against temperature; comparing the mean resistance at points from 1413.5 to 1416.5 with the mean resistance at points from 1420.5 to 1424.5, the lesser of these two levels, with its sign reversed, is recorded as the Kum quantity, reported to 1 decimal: -35.5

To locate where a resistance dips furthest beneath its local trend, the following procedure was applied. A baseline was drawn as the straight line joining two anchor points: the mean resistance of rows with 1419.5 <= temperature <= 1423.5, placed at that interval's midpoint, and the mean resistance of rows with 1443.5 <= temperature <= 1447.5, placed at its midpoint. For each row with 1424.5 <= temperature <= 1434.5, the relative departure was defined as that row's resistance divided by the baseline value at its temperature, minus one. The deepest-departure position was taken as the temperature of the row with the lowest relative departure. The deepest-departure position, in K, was 1434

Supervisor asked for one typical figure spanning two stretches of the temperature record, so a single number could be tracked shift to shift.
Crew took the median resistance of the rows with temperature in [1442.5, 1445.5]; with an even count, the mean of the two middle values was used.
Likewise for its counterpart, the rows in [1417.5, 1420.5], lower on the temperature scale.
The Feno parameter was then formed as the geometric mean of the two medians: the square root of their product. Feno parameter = 33.90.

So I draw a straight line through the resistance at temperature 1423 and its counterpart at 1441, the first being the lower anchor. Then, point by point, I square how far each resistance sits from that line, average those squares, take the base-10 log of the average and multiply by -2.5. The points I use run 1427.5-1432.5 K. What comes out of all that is -1.2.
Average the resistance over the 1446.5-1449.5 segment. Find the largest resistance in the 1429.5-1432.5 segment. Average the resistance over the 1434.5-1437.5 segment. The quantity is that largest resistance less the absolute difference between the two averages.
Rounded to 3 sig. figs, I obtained 35.5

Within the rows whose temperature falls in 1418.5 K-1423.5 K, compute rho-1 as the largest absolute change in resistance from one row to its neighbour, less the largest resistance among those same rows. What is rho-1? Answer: -35.0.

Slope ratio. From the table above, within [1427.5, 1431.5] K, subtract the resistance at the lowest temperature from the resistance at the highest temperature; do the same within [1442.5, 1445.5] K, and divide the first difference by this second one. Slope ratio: -11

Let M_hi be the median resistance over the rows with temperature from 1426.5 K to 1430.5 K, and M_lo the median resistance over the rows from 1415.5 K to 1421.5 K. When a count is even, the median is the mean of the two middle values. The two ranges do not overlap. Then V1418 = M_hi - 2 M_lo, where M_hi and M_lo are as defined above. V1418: -35.2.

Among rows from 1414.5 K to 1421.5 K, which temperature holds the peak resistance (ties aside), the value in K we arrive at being 1418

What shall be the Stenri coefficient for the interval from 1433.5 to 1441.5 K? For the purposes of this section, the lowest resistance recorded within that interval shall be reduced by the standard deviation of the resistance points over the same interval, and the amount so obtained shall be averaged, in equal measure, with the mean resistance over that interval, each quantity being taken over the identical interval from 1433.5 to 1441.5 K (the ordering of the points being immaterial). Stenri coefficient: 33.2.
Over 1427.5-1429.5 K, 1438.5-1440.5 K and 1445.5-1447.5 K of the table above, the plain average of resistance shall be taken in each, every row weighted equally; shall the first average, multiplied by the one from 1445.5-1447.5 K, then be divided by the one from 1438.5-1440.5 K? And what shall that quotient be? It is 33.8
